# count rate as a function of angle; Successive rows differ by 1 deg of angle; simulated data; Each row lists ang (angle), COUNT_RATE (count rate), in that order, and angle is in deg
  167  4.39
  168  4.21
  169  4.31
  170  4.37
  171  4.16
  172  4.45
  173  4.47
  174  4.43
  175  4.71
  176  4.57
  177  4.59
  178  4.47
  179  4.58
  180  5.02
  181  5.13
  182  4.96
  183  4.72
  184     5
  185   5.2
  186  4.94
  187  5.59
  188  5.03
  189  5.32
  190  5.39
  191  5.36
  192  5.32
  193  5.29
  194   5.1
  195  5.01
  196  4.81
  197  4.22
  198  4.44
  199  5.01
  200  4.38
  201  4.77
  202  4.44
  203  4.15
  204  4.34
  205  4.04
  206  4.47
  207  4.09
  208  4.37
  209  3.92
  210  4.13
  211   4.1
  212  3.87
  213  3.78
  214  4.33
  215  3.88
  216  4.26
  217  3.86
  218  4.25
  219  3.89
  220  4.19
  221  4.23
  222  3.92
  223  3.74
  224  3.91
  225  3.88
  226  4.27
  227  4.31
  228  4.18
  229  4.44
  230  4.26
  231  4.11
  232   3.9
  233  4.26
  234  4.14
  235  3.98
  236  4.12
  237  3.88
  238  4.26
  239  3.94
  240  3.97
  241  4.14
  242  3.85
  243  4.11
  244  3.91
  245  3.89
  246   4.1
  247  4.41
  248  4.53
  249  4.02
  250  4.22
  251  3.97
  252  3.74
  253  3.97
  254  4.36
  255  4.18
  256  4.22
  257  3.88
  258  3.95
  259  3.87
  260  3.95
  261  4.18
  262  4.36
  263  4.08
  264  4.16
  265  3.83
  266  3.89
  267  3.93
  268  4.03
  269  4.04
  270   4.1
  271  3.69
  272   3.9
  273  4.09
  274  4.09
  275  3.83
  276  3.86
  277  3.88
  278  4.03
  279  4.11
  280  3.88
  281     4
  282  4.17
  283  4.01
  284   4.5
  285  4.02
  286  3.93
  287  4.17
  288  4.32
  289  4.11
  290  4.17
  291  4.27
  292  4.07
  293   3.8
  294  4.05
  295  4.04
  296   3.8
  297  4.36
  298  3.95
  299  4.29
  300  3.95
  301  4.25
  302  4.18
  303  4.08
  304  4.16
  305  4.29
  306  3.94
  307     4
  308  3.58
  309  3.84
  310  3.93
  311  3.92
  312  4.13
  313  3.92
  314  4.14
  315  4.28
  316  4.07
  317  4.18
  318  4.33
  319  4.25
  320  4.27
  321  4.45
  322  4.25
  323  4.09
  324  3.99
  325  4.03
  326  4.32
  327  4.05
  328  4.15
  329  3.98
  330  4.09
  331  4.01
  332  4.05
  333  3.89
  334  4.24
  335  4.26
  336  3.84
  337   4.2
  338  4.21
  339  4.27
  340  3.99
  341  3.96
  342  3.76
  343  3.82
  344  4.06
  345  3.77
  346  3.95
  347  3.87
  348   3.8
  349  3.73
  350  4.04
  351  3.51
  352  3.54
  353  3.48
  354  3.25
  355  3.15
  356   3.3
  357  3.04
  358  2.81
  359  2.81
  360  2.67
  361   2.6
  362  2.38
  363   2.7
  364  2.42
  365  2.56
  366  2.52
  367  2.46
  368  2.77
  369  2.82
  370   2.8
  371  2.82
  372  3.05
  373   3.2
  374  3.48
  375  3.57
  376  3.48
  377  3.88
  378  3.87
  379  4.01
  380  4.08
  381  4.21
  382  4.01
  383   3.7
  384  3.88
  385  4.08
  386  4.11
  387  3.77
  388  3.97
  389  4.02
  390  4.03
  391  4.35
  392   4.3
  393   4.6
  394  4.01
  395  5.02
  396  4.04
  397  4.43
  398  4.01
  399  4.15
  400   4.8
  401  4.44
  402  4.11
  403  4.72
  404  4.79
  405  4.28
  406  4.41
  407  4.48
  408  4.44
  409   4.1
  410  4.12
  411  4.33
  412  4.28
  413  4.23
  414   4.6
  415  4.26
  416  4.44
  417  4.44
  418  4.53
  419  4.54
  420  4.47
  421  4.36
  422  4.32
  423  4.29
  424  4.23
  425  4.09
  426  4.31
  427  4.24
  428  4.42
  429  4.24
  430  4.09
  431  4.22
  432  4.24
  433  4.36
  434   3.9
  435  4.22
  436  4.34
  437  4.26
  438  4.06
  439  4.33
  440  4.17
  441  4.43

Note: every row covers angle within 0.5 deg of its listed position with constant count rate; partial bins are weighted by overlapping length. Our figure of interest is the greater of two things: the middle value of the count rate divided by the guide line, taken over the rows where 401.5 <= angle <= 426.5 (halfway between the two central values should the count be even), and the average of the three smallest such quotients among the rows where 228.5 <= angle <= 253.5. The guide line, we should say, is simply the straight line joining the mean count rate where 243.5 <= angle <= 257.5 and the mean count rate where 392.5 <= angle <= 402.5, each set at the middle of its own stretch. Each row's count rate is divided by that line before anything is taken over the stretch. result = 0.987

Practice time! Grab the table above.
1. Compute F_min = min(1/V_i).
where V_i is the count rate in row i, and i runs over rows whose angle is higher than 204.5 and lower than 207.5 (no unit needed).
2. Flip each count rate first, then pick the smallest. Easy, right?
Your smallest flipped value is 0.224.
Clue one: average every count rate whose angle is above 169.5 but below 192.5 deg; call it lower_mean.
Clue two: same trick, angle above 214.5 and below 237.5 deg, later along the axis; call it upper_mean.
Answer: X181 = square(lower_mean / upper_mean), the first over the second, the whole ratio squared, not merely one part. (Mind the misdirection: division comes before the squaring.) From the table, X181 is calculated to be 1.4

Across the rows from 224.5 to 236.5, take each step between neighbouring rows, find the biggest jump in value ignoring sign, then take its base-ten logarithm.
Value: -0.41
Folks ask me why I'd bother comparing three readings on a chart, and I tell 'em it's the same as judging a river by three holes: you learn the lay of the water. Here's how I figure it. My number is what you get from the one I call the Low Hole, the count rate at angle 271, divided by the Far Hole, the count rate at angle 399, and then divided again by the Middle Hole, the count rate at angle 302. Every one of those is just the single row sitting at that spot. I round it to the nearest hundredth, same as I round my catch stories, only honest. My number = 0.21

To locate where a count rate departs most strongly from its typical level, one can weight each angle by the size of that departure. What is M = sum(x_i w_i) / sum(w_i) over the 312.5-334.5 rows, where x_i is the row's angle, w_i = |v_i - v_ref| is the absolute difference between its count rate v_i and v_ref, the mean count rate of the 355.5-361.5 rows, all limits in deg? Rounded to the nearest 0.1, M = 323.3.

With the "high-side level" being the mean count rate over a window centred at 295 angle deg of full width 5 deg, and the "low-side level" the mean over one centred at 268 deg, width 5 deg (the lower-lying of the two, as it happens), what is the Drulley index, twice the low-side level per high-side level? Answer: 1.99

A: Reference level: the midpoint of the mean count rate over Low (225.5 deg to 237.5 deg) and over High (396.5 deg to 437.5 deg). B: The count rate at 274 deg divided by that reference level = 0.964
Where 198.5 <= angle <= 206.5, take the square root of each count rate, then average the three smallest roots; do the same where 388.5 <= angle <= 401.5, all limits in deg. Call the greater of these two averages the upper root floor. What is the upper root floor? 2.043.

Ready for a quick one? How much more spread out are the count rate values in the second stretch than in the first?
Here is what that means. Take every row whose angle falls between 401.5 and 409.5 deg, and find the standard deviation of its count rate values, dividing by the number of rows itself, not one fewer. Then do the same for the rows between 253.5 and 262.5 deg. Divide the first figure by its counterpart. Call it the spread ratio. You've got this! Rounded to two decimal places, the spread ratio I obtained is 1.28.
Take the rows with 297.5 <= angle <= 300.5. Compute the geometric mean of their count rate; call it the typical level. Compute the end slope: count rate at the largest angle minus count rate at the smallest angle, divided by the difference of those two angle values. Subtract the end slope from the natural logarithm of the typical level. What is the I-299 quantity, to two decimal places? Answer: 1.40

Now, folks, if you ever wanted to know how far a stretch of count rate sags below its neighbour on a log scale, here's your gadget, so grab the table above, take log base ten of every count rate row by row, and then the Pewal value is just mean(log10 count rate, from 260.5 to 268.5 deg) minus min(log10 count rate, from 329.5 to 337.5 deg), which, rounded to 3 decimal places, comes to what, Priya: 0.024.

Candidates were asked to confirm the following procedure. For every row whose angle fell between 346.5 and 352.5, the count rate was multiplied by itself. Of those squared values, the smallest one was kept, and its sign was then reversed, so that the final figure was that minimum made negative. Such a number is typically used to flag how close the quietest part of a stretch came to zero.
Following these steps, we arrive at -12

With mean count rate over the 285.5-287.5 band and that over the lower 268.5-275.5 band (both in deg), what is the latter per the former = 0.98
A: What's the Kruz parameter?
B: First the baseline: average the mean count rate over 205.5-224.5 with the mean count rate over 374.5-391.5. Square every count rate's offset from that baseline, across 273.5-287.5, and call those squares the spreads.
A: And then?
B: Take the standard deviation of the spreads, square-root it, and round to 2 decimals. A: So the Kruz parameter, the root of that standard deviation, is 0.25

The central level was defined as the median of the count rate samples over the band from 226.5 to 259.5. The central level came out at 4.11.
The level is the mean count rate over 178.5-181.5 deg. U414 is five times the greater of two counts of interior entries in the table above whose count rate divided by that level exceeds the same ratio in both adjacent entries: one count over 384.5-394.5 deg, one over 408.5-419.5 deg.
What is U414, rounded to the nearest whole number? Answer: 15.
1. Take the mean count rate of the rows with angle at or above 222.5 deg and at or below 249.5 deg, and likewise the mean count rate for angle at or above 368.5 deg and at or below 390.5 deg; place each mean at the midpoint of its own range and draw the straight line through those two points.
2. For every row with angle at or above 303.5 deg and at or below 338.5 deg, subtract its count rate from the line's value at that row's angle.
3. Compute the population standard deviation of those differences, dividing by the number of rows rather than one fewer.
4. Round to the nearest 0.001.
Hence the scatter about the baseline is 0.183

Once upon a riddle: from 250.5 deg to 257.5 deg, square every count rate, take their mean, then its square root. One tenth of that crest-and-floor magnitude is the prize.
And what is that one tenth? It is 0.41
